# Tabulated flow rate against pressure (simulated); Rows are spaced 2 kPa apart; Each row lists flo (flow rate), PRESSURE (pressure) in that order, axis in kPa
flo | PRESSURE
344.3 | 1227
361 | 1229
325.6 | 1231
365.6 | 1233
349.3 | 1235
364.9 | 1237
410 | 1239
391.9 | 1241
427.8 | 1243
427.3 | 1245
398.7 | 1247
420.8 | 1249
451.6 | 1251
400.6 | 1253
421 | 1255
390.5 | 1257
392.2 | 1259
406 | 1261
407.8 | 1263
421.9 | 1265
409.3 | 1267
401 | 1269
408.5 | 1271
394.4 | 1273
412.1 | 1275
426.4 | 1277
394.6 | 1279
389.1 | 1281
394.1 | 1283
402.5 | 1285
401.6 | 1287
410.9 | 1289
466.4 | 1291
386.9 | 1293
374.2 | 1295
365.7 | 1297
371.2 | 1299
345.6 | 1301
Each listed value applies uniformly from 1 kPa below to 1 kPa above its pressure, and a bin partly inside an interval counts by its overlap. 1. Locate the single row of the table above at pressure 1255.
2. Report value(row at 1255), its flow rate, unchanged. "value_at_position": 421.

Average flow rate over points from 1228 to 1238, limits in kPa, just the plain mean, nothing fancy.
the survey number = 353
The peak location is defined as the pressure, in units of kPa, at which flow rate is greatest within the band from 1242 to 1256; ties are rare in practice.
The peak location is 1251 kPa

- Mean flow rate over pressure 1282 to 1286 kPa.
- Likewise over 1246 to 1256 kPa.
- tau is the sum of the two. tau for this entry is 817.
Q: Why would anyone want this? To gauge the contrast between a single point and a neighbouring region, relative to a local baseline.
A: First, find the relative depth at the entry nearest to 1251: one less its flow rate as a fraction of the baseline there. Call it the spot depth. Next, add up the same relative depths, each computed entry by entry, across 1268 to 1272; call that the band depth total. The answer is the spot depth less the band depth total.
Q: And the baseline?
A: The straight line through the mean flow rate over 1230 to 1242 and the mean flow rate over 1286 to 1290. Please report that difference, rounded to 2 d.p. -0.13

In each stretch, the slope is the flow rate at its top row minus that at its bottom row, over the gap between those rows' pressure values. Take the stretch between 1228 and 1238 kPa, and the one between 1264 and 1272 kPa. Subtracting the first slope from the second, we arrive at -2.7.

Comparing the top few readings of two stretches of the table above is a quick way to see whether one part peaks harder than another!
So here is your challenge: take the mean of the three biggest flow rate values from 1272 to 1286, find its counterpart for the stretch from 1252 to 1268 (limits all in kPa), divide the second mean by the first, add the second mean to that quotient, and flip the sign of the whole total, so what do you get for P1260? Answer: -418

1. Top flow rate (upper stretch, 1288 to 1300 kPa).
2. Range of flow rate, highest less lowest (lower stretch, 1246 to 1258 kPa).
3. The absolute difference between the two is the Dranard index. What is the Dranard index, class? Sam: 405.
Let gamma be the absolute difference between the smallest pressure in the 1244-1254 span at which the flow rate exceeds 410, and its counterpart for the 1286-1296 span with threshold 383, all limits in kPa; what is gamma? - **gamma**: 42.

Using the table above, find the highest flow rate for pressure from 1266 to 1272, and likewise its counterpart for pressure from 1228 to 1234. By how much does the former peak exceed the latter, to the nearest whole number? 44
